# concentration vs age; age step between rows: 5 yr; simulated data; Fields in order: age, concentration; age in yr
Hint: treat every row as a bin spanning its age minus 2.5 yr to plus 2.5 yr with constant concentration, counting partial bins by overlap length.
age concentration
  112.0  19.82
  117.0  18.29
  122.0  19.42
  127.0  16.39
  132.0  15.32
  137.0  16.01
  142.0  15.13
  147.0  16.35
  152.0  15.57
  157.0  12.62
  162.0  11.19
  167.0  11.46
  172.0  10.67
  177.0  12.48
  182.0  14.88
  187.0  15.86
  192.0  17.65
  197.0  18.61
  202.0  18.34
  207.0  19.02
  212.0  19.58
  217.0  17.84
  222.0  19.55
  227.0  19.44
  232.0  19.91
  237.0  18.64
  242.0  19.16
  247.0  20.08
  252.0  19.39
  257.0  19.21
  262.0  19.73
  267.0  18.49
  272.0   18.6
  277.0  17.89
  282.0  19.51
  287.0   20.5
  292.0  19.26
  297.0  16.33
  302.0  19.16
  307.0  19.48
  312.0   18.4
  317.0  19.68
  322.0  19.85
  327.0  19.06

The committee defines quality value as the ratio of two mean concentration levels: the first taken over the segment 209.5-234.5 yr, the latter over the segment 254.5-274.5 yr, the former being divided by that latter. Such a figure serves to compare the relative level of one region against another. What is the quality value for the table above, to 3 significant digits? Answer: 1.01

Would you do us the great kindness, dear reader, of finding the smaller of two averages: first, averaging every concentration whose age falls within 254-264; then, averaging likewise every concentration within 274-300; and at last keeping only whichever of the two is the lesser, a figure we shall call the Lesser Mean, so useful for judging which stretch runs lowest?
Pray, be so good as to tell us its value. 18.7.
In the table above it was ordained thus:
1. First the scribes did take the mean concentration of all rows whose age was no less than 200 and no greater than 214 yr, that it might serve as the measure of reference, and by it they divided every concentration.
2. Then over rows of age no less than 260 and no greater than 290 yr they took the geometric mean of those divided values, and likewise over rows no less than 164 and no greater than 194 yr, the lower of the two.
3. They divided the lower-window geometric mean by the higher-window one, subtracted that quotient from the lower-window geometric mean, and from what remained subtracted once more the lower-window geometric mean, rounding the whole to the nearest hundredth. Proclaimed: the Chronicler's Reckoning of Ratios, -0.71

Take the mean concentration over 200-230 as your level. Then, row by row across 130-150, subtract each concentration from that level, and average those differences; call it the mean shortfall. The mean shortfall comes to 3.3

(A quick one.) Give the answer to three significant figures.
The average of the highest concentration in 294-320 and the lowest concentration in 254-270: 19.1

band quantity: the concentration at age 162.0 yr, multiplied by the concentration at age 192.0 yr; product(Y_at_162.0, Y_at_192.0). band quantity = 198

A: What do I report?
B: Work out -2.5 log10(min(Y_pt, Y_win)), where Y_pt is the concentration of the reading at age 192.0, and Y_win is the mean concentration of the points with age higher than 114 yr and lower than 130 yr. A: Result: -3.12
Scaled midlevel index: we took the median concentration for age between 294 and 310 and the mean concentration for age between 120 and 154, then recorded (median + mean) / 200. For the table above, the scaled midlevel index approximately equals 0.18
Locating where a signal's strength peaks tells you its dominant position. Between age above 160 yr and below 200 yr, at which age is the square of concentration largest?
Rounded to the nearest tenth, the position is 197.0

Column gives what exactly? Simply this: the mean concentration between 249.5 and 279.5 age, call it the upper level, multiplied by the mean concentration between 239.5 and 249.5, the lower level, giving 371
